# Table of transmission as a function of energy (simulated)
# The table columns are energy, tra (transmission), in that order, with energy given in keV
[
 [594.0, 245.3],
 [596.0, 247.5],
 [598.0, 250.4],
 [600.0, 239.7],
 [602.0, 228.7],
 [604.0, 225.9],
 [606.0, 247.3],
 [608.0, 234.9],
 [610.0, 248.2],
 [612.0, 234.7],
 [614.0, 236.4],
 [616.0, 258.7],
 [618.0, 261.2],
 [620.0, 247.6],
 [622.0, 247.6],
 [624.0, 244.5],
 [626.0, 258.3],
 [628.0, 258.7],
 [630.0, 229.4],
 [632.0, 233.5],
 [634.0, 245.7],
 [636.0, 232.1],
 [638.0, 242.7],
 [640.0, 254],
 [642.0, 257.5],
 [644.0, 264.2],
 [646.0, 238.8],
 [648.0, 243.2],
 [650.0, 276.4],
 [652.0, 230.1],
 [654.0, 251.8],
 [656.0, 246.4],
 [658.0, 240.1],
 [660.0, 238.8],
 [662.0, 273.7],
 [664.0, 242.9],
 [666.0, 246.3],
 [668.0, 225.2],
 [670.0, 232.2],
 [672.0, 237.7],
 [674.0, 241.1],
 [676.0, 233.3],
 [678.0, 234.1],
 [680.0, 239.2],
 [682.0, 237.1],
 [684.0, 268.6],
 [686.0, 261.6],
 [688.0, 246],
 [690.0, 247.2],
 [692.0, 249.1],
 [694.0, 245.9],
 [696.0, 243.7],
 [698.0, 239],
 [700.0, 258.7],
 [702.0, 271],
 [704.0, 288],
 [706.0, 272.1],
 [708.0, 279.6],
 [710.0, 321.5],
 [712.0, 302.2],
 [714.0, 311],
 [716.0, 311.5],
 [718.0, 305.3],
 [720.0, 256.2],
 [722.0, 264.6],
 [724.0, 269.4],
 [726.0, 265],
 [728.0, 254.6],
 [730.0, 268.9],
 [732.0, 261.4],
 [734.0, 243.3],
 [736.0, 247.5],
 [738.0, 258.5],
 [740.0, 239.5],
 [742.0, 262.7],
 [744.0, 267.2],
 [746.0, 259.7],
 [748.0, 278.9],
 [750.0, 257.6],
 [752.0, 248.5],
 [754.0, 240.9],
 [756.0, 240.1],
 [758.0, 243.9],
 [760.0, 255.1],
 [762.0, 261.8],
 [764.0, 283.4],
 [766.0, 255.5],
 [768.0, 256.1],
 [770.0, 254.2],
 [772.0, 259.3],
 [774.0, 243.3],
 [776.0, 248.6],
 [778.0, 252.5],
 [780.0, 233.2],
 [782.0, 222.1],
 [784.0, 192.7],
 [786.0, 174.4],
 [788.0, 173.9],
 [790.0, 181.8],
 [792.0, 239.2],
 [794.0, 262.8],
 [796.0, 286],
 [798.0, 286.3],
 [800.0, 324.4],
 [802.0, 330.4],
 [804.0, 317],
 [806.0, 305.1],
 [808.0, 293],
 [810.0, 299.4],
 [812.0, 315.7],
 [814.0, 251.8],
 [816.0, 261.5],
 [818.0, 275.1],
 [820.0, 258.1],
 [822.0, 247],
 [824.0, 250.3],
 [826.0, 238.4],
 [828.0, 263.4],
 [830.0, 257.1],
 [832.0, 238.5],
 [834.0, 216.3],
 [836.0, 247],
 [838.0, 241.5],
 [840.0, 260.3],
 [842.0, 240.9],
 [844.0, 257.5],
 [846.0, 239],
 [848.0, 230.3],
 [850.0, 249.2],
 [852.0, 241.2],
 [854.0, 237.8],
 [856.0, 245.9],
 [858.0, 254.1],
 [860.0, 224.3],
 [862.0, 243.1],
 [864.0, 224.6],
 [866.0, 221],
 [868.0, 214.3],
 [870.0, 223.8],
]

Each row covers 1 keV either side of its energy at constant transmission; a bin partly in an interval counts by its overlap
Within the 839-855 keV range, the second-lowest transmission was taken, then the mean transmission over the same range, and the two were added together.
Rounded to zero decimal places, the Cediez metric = 482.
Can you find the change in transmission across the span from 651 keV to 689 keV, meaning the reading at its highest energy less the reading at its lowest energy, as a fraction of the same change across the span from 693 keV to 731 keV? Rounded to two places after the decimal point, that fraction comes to 0.69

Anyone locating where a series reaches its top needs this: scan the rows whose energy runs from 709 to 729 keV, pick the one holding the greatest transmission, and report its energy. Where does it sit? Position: 710.0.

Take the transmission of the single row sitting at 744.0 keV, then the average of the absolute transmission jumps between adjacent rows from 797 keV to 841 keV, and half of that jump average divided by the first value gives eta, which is 0.0322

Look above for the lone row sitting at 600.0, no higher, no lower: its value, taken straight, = 239.7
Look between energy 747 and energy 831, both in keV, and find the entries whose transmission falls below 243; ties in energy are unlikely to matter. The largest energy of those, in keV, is 826.0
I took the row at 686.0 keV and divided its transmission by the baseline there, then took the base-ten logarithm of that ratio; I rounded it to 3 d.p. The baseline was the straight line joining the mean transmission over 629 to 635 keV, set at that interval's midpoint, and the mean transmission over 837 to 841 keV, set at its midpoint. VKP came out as 0.037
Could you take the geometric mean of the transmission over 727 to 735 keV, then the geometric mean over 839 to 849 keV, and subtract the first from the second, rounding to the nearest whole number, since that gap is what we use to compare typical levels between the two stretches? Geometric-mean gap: -12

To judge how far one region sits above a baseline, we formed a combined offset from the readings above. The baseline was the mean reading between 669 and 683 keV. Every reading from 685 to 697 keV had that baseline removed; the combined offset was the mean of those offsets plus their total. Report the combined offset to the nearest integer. 88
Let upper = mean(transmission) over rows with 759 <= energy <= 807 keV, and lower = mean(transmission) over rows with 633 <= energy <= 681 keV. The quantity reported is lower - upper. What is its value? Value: -10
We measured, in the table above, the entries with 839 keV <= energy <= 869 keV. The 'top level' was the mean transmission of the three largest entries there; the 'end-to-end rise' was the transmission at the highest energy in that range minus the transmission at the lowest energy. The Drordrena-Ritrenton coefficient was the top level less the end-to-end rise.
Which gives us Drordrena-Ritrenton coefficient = 303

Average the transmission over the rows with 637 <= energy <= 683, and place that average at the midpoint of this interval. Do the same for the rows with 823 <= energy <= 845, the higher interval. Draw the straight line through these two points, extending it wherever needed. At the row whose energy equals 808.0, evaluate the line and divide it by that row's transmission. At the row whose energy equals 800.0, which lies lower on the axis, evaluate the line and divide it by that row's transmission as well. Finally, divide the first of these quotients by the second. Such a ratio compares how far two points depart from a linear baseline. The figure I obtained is 1.11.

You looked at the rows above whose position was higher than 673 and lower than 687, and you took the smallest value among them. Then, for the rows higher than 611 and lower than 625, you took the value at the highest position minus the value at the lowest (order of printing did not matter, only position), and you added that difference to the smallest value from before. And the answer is 243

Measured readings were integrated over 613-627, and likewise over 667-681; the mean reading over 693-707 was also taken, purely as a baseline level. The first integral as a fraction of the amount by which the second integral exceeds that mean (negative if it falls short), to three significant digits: 1.16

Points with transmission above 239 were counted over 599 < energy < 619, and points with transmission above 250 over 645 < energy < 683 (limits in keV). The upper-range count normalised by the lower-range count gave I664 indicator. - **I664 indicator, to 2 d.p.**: 0.60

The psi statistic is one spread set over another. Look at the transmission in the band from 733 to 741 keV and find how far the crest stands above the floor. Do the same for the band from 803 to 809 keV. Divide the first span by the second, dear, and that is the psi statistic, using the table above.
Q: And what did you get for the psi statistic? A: 0.79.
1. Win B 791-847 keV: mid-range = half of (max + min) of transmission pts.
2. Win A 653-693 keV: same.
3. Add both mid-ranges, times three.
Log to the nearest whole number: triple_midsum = 1568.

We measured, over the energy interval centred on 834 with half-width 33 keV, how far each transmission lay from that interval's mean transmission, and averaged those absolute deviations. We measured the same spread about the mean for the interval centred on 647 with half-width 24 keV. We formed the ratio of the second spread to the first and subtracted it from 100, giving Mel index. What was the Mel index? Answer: 99.51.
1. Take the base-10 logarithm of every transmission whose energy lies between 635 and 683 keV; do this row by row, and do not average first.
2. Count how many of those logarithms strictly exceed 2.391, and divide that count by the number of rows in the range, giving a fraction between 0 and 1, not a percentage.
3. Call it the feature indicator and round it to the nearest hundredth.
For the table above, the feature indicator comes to 0.33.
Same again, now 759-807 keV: 0.67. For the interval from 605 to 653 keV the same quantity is 0.50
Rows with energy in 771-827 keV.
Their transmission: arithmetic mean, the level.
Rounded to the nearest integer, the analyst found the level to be 258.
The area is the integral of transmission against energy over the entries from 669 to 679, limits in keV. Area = 2357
